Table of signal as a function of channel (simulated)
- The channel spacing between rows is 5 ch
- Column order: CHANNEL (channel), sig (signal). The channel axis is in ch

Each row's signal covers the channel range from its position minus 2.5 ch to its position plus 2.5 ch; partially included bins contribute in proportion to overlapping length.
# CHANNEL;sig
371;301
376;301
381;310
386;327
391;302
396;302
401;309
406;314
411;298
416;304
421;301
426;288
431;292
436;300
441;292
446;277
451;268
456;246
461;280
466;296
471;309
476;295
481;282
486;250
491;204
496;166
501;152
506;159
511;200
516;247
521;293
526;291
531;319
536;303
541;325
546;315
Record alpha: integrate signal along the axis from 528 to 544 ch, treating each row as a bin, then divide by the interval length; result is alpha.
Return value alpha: 315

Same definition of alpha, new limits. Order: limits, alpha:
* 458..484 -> 291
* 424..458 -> 281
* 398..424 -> 305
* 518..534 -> 299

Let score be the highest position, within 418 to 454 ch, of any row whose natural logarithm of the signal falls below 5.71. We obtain 451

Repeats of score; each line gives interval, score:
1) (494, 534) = 526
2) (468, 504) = 501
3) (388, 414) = 411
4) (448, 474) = 466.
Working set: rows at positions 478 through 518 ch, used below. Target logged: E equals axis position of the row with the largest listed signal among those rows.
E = 481 ch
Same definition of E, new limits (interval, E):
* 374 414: 386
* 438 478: 471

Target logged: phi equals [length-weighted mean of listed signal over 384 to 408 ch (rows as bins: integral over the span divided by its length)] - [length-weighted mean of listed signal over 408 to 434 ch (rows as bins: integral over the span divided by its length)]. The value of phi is 13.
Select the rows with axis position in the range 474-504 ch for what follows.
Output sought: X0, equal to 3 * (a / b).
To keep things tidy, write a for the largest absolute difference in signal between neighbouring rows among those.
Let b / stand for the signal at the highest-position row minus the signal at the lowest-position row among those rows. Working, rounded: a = 46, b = -143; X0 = -1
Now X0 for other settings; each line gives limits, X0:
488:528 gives 2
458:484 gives 24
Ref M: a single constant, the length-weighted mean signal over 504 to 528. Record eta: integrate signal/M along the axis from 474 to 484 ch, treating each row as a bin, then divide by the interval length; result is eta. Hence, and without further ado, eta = 1.20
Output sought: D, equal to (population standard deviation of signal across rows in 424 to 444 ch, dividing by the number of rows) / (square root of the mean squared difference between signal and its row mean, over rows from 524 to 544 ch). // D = 0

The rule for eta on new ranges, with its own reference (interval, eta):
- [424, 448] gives 1.22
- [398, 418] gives 1.28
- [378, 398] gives 1.30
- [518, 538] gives 1.26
